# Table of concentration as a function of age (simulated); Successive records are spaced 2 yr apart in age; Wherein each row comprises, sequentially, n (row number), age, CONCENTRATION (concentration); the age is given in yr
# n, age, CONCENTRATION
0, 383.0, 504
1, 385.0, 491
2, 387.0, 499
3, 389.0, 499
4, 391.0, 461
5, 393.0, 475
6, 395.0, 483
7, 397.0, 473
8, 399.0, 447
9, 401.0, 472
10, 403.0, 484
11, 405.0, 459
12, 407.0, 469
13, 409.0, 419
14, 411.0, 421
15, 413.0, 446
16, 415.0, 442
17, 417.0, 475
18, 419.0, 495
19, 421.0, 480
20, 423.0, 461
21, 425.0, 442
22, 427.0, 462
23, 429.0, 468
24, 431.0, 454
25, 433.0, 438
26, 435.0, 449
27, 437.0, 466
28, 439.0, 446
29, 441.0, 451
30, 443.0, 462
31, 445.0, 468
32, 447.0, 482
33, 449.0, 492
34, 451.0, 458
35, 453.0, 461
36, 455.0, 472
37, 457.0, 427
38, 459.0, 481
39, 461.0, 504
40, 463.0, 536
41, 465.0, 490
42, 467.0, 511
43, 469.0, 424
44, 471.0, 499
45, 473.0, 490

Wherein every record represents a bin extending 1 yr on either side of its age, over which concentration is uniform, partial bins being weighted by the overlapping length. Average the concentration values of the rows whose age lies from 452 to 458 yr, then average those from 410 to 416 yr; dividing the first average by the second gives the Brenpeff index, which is 1.04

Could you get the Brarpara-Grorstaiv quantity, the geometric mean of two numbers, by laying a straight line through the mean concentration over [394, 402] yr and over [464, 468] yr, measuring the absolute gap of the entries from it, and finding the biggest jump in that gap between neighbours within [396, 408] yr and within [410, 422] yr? 26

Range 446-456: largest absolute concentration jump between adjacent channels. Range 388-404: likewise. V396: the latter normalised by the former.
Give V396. 1.1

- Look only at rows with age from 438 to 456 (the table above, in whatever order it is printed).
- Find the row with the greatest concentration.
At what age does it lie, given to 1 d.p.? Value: 449.0 yr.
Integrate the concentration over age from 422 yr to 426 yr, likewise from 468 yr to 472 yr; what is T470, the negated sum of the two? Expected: -3652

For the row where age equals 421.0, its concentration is 480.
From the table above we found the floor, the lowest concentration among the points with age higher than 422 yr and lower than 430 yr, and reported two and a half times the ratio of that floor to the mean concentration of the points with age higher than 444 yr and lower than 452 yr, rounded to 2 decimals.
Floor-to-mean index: 2.33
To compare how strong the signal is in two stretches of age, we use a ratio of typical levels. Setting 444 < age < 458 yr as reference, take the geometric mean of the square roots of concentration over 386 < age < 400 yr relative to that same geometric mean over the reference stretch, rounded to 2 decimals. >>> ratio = 1.01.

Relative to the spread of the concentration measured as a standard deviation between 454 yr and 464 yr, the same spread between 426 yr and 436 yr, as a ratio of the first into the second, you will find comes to 0.29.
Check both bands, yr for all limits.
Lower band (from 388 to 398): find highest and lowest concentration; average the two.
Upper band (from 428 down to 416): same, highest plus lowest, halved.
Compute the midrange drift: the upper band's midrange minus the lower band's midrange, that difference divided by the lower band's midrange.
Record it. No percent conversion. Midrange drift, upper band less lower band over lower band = -0.024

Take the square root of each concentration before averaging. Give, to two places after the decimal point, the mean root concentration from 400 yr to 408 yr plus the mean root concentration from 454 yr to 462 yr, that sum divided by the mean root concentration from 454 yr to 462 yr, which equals 2.00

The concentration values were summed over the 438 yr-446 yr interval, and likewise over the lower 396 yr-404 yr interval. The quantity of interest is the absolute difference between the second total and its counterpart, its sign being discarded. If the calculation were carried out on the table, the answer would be 49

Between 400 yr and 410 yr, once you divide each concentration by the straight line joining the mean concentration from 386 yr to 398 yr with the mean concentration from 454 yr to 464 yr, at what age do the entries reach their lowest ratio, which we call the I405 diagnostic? 409.0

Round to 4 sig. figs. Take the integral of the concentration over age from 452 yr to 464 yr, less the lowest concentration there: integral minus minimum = 5335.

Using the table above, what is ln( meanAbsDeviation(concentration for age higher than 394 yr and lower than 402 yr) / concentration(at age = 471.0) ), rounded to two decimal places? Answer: -3.83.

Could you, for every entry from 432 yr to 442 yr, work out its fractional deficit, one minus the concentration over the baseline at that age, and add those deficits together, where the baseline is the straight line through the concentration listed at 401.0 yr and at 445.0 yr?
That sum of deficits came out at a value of 0.20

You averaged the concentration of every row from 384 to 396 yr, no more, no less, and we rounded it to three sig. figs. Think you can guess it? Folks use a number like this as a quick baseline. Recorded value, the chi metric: 485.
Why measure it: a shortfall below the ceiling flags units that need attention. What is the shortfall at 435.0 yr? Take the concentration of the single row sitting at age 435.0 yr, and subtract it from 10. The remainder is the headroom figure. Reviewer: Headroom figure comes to -439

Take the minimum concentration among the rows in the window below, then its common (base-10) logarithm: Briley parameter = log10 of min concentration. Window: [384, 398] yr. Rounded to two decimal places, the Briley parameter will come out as 2.66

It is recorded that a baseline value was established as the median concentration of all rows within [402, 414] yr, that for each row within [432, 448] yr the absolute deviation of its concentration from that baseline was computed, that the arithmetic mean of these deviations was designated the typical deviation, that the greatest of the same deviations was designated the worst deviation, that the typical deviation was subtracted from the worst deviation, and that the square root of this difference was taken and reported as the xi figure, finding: 4.21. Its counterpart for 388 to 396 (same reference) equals 4.42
